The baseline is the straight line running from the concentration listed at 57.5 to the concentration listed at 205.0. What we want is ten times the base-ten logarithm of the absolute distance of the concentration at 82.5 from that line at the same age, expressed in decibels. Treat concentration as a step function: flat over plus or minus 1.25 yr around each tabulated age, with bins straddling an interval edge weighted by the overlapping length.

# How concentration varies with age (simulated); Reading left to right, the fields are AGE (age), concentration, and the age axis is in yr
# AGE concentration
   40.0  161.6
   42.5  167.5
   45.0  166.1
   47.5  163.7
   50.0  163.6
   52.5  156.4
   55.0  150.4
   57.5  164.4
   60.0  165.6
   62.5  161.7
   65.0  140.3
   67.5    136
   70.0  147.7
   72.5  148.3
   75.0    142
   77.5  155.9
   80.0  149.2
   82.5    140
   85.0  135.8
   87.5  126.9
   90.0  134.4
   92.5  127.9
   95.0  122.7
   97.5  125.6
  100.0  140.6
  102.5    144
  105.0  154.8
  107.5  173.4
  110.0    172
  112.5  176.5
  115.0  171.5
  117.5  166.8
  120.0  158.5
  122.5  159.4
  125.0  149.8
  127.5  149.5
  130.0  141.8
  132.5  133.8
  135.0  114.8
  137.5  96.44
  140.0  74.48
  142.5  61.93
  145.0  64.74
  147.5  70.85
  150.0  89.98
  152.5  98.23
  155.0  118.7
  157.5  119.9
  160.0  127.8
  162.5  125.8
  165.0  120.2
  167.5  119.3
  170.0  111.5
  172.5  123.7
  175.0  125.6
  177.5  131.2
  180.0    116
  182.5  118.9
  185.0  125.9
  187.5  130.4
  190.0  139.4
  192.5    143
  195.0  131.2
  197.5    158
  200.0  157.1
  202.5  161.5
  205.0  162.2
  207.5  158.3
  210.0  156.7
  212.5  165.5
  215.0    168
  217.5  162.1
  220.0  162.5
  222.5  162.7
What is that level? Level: 14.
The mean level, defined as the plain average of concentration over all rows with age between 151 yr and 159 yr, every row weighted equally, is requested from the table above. 112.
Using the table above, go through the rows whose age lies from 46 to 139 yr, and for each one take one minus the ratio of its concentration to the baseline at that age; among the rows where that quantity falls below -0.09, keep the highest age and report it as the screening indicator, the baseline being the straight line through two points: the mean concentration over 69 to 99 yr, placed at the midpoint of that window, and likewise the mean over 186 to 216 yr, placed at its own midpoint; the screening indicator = 122.5 yr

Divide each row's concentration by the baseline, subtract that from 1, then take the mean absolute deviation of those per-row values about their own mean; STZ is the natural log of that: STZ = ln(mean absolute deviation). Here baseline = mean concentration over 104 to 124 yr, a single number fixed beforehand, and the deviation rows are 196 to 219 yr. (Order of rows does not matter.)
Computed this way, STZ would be -4.0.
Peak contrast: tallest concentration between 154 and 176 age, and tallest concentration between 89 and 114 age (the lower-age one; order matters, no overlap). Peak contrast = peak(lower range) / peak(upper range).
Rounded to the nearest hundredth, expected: 1.38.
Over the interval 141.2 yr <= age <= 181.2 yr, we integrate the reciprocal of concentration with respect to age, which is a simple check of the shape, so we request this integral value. 0.39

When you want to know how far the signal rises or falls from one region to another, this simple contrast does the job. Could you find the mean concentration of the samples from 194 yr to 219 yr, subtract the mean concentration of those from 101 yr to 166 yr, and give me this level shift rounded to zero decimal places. 30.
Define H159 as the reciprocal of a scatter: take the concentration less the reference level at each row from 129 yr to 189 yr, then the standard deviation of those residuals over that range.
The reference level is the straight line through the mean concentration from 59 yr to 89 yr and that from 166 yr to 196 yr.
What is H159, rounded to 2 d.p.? 0.04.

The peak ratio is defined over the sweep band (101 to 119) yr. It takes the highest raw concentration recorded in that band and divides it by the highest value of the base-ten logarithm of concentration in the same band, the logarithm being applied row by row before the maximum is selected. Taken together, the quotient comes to 79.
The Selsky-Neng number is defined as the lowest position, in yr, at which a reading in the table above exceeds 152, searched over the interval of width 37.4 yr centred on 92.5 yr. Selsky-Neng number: 77.5 yr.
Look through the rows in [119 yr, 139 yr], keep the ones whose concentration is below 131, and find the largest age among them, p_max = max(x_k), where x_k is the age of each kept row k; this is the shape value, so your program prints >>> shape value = 137.5 yr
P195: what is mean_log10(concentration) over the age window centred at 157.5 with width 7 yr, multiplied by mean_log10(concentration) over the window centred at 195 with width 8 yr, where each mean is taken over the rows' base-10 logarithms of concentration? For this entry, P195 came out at 4.50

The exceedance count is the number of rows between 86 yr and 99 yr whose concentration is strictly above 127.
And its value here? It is 2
